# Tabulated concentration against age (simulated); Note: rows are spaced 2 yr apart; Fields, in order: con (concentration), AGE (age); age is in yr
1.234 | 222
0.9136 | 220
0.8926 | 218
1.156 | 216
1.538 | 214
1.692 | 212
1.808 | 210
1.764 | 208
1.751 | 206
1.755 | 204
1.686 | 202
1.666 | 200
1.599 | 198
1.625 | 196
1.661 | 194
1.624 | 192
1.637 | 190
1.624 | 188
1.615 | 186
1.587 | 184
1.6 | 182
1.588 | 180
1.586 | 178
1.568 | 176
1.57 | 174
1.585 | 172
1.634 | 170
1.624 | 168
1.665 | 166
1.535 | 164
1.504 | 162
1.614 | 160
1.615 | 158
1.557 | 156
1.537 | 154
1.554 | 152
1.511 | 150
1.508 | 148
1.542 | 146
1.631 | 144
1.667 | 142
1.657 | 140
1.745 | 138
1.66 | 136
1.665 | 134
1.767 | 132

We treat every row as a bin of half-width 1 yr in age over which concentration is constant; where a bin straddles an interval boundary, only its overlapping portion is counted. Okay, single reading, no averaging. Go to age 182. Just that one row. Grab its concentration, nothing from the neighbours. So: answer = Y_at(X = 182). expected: 1.6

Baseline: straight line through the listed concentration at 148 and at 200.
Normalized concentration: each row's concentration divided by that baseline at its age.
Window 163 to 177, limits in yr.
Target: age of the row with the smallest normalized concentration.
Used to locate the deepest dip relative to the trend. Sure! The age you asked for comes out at 176 yr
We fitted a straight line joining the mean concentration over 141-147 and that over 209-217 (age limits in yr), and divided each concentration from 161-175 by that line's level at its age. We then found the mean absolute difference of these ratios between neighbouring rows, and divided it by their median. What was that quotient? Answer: 0.029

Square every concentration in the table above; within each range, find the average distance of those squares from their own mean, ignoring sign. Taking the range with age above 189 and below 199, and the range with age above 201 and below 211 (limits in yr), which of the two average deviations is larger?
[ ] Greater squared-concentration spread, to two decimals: 0.10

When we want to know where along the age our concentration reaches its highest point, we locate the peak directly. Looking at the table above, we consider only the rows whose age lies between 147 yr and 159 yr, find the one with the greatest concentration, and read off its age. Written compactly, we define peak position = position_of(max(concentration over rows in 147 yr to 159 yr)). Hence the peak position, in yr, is 158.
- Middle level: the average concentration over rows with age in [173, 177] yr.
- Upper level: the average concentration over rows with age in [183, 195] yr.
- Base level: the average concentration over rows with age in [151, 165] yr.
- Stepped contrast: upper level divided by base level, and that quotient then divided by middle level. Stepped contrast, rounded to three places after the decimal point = 0.664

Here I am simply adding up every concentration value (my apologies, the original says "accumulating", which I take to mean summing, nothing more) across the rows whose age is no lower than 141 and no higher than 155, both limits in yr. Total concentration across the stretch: 11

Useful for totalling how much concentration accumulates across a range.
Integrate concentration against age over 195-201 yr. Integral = 9.8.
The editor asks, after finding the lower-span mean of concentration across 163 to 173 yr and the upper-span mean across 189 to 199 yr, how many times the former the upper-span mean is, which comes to 1.01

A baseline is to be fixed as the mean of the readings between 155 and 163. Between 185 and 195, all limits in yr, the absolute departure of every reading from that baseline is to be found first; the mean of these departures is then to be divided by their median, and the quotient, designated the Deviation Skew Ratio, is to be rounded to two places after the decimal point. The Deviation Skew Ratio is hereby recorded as 1.16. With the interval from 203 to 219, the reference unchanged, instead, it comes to 1.36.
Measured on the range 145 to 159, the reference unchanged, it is 1.08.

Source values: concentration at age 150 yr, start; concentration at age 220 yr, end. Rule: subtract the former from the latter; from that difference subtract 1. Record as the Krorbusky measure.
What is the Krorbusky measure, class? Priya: -1.60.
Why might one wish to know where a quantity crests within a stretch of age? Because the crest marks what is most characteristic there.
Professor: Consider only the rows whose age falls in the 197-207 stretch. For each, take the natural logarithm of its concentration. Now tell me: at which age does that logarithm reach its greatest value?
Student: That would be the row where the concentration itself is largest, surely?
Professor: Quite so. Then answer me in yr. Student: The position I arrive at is 204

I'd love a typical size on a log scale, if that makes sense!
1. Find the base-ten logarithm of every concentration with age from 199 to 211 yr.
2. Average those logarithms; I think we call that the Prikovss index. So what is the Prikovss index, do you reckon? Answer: 0.240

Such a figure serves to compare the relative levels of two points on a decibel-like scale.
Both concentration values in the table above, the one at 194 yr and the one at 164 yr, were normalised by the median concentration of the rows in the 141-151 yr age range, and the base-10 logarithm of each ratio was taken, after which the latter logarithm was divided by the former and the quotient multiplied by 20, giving -1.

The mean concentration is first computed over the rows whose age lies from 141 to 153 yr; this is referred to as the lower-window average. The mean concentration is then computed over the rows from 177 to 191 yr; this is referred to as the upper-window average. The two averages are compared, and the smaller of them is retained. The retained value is 1.57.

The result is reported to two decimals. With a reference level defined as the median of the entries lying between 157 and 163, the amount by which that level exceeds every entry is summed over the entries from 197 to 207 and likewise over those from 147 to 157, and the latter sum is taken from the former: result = -0.79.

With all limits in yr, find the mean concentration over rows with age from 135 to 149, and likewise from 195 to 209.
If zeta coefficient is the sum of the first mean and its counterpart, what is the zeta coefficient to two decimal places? 3.32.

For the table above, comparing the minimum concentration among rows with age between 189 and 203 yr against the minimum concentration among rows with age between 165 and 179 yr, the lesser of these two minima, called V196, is 1.57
